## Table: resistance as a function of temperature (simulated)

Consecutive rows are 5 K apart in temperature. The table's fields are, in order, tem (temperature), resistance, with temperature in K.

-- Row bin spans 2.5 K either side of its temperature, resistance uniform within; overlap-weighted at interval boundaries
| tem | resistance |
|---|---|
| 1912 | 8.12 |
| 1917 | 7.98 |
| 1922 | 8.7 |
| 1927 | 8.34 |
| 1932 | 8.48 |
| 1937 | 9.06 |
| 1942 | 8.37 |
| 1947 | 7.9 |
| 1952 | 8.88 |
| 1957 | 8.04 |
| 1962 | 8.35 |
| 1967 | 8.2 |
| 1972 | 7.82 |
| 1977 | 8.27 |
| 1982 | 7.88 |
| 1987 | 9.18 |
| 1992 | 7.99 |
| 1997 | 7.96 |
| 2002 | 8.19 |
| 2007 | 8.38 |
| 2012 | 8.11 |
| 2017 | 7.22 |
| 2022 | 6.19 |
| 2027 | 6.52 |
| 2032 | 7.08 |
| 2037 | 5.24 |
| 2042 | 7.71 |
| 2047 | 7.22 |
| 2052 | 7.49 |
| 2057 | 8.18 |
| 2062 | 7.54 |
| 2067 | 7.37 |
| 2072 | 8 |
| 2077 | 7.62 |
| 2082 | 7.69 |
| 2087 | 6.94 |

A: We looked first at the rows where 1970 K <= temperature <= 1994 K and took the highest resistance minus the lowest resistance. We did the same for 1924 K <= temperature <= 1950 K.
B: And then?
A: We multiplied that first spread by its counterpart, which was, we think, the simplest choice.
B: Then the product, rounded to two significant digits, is 1.6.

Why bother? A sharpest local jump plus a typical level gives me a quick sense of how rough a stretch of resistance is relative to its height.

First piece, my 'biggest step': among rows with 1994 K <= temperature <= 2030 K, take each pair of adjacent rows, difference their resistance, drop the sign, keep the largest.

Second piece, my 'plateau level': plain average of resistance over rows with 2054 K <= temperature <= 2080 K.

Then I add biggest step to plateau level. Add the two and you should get 8.8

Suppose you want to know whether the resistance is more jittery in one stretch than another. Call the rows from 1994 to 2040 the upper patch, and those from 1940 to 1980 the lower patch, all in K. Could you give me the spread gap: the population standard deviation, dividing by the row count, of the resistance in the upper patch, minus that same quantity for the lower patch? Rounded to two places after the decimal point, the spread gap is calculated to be 0.70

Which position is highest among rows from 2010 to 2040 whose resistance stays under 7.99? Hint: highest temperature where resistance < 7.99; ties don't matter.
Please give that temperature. 2037 K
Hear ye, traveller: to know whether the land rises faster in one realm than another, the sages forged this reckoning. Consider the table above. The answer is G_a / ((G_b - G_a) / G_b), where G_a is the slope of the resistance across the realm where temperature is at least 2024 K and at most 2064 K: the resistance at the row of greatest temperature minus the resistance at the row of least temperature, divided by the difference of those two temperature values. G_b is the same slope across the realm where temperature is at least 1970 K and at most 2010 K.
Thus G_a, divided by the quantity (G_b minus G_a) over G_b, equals -0.035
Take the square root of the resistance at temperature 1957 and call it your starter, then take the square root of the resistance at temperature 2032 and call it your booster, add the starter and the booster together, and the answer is 5.50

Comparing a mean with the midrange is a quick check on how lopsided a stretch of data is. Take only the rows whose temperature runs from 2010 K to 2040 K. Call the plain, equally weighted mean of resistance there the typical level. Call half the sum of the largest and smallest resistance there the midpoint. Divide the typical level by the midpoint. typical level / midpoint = 1.01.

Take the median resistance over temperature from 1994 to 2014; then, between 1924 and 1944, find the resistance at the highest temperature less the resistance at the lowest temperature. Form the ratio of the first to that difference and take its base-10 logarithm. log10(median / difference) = 2.4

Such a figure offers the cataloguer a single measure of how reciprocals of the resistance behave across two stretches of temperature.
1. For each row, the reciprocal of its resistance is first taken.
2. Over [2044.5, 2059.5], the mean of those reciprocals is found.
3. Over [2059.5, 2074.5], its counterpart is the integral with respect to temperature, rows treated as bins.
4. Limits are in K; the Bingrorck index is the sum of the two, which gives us 2.10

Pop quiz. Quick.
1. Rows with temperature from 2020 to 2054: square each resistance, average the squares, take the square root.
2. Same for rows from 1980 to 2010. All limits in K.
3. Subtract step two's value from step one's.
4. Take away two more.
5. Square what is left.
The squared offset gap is 12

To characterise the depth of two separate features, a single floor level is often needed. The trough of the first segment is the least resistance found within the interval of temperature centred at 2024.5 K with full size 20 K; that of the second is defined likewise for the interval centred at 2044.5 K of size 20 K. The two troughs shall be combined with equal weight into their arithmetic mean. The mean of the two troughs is 5.7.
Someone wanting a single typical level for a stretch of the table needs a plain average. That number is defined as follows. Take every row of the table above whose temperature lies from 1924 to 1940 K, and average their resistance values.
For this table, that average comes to 8.6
